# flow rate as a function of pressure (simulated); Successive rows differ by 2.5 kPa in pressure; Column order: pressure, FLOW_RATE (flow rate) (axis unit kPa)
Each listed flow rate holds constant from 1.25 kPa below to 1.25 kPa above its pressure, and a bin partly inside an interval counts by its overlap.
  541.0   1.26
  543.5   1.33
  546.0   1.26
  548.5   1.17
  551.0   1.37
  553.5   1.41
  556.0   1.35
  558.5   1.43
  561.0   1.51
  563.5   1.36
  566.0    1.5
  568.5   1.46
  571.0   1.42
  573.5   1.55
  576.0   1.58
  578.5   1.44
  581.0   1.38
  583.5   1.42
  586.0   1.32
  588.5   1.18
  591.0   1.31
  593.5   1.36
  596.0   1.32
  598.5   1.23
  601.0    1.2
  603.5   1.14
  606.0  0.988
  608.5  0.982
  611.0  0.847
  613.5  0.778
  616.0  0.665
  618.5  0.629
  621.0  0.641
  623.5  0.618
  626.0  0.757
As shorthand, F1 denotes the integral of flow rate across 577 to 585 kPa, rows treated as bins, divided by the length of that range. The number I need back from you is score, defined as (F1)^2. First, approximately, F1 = 1.42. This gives 2.0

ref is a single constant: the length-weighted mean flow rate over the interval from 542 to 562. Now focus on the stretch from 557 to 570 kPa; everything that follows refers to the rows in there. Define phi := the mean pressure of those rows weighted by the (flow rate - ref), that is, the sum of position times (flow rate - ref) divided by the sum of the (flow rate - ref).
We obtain 563.7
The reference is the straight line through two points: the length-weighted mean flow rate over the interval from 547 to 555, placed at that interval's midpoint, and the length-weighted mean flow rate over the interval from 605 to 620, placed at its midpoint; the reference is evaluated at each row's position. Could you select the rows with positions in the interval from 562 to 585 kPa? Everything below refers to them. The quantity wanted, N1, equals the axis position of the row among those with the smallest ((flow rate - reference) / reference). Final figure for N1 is 563.5 kPa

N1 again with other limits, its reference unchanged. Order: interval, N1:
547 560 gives 548.5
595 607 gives 606.0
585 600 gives 588.5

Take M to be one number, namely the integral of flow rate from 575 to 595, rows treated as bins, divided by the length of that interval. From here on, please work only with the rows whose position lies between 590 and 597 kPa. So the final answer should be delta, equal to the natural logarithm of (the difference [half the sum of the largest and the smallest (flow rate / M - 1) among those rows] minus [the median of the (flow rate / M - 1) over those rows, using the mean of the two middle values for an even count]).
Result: -4.51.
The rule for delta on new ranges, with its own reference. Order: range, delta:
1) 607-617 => -4.83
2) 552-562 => -4.92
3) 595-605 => -4.51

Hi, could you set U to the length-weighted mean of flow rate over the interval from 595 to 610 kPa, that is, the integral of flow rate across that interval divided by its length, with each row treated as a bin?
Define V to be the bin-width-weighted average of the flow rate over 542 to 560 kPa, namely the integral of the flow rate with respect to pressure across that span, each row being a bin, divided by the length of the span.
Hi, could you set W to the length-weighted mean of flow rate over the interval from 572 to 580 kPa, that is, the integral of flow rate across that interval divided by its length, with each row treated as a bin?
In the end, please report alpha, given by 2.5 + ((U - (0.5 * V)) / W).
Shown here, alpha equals 2.81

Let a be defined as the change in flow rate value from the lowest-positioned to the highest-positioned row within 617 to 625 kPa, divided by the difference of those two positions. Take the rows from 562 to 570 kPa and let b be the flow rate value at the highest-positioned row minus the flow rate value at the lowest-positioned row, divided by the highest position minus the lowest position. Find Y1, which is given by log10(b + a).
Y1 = -1.75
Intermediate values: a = -0.002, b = 0.020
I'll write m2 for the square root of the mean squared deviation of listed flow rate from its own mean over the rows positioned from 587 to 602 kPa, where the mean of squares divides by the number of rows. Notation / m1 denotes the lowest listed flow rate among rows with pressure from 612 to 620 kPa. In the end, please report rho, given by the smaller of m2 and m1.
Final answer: 0.067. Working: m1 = 0.629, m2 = 0.067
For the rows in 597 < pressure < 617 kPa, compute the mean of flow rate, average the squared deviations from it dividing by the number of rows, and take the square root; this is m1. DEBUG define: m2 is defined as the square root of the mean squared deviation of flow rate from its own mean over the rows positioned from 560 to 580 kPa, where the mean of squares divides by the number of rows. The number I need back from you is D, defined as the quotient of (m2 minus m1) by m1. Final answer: -0.6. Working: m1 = 0.192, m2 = 0.07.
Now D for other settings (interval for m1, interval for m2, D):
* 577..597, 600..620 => 1.6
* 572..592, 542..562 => -0.2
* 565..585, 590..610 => 1.1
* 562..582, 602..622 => 1.4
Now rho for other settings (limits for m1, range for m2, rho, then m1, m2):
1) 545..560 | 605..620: 0.140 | 1.17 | 0.140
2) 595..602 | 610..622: 0.086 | 1.2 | 0.086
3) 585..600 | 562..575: 0.065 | 1.18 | 0.065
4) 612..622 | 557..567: 0.060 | 0.629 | 0.060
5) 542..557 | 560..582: 0.070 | 1.17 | 0.070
